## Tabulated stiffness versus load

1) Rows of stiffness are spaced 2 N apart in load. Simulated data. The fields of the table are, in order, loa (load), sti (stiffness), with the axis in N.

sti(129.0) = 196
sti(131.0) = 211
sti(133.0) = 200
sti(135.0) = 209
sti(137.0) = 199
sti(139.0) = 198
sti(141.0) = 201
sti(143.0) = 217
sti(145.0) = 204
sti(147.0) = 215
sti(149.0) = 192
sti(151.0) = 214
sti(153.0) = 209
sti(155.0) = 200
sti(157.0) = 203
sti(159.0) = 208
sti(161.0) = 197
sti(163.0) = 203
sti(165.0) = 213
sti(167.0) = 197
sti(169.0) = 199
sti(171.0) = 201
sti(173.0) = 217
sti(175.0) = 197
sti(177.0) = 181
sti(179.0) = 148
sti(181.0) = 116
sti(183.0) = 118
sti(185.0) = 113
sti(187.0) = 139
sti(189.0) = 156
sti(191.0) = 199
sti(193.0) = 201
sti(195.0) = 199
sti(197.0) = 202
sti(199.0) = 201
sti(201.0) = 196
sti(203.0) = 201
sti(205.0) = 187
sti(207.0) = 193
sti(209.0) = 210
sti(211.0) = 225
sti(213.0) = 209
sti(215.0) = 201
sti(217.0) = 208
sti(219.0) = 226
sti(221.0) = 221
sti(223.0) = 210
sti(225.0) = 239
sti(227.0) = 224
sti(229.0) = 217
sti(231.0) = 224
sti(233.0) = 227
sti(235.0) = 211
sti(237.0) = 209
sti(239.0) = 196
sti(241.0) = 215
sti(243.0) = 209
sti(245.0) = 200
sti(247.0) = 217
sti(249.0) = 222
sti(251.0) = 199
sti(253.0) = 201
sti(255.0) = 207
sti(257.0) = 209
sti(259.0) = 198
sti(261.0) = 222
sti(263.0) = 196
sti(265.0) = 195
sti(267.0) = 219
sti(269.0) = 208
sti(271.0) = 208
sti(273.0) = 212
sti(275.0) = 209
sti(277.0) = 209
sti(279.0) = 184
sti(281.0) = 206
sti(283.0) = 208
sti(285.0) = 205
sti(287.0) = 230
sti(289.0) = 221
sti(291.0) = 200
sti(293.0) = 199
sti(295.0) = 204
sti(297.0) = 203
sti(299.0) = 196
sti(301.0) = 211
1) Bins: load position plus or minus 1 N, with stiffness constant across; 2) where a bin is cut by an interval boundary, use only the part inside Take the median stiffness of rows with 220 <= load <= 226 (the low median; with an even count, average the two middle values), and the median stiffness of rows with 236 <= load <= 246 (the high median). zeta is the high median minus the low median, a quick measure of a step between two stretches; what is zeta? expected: -12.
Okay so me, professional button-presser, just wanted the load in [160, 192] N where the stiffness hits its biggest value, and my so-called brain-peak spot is 173.0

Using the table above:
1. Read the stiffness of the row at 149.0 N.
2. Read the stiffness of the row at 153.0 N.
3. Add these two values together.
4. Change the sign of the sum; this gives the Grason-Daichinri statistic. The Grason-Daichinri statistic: -401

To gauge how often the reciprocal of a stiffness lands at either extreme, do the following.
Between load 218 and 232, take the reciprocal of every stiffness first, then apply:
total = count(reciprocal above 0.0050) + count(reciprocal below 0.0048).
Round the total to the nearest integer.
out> 7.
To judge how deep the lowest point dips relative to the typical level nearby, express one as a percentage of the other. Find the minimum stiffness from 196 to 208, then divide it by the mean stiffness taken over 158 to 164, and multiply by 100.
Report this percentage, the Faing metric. 92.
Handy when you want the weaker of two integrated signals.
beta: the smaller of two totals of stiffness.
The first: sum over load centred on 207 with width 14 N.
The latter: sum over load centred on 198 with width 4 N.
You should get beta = 403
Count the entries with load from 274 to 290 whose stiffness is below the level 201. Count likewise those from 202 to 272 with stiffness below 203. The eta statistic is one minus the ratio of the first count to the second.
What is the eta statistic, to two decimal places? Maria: 0.91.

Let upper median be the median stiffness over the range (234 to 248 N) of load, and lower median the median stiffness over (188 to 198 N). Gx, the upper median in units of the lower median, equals 1.05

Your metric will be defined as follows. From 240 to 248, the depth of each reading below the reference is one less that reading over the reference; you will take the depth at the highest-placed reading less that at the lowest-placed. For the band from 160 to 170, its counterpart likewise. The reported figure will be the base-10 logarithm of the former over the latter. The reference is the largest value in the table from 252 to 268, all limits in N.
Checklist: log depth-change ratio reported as 0.0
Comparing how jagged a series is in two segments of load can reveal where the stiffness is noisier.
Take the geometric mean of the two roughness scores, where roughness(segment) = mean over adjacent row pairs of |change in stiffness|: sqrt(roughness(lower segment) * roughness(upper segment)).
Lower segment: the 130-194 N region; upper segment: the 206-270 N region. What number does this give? 12.5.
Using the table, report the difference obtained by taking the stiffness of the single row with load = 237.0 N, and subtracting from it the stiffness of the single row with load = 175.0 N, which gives 12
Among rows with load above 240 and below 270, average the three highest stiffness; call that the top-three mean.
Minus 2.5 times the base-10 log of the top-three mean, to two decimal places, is -5.86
